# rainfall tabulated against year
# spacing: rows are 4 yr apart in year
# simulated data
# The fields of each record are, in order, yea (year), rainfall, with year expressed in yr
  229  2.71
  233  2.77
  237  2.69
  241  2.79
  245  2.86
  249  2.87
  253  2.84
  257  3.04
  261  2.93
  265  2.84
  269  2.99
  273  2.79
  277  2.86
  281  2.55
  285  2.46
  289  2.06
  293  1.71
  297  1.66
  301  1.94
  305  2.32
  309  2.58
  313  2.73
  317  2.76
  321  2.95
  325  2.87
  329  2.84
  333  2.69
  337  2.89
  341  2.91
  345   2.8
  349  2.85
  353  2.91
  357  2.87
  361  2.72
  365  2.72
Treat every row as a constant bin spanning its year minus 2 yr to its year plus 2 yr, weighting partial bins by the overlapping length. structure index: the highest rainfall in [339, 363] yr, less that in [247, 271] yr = -0.13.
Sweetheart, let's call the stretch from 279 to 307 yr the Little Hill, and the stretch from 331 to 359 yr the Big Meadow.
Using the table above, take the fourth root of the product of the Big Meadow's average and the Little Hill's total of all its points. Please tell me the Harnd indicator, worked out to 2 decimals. 2.54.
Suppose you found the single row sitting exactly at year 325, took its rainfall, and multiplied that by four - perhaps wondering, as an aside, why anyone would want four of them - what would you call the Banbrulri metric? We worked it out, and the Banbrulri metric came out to 11.5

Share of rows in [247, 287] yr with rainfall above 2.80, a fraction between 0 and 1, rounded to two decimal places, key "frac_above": 0.70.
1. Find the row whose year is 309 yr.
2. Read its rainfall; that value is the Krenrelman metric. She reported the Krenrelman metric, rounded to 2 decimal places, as 2.58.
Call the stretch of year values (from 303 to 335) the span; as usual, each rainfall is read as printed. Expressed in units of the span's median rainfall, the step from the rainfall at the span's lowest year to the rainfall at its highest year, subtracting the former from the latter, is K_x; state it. 0.13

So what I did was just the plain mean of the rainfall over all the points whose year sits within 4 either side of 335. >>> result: 2.79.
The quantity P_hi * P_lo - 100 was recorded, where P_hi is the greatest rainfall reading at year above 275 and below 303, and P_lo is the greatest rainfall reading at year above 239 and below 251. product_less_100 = -91.8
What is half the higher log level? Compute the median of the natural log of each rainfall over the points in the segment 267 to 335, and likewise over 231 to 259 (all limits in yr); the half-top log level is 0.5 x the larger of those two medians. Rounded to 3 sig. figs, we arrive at 0.522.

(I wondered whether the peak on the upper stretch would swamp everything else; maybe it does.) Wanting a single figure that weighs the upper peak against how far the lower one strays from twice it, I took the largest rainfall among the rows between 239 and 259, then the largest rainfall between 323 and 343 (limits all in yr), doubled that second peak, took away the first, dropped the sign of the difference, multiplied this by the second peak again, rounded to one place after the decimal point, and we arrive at 8.1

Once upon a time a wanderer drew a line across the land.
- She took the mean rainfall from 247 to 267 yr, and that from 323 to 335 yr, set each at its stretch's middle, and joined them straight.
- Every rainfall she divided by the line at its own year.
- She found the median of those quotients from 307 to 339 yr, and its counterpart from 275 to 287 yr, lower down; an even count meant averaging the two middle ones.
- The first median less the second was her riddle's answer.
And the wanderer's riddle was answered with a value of 0.11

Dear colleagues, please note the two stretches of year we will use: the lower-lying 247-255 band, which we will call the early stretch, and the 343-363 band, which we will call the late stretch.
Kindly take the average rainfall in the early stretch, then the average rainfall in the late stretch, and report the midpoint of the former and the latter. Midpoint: 2.84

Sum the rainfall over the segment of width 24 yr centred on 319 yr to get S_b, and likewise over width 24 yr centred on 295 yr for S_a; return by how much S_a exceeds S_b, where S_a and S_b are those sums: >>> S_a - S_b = -4.6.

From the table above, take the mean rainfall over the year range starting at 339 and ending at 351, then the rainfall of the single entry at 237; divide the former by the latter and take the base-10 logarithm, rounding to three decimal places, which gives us 0.026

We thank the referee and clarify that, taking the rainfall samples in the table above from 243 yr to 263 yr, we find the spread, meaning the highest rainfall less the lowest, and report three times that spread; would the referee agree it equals 0.60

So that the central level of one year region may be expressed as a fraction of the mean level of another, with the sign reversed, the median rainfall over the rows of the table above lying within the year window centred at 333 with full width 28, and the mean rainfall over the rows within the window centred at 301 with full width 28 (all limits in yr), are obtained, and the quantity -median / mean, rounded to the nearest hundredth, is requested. -1.34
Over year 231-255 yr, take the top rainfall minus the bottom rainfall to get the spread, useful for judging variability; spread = 0.18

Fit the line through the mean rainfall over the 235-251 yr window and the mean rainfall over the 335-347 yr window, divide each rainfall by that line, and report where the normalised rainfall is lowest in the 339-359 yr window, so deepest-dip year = 345 yr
